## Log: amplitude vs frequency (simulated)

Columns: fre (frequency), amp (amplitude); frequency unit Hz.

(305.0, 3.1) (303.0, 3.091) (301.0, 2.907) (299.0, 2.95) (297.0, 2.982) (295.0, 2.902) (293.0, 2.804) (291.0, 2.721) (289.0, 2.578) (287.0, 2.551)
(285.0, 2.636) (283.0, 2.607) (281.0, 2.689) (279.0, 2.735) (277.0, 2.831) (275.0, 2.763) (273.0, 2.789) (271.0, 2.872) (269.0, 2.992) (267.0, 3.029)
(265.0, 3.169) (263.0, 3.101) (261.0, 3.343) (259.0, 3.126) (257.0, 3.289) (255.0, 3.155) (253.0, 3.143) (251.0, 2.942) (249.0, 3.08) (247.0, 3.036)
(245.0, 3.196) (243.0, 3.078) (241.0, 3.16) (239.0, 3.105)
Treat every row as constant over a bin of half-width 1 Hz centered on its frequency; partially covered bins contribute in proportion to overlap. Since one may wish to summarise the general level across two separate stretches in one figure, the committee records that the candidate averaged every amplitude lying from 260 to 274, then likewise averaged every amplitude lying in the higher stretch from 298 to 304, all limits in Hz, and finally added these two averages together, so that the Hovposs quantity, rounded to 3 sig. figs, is 6.02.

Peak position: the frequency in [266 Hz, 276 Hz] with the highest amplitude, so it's 267.0 Hz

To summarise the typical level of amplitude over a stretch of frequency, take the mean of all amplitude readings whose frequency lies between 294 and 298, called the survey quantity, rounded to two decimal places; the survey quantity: 2.94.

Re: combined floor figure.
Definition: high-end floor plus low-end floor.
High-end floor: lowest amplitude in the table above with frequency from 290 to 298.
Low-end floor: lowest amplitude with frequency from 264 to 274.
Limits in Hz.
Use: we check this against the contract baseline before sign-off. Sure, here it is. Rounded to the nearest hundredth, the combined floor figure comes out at 5.51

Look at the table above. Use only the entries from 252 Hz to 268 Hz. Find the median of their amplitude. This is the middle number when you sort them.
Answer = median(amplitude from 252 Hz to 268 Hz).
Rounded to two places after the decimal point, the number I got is 3.15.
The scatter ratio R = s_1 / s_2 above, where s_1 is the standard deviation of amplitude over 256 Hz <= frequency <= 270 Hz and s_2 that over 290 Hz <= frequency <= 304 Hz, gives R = 1.07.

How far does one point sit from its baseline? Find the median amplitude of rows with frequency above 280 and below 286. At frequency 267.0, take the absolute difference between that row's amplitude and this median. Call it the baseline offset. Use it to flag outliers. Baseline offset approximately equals 0.39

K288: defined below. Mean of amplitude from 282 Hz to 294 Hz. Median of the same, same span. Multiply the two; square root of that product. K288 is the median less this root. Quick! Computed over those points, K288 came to -0.014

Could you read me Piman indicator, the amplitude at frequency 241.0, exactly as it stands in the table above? 3.16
